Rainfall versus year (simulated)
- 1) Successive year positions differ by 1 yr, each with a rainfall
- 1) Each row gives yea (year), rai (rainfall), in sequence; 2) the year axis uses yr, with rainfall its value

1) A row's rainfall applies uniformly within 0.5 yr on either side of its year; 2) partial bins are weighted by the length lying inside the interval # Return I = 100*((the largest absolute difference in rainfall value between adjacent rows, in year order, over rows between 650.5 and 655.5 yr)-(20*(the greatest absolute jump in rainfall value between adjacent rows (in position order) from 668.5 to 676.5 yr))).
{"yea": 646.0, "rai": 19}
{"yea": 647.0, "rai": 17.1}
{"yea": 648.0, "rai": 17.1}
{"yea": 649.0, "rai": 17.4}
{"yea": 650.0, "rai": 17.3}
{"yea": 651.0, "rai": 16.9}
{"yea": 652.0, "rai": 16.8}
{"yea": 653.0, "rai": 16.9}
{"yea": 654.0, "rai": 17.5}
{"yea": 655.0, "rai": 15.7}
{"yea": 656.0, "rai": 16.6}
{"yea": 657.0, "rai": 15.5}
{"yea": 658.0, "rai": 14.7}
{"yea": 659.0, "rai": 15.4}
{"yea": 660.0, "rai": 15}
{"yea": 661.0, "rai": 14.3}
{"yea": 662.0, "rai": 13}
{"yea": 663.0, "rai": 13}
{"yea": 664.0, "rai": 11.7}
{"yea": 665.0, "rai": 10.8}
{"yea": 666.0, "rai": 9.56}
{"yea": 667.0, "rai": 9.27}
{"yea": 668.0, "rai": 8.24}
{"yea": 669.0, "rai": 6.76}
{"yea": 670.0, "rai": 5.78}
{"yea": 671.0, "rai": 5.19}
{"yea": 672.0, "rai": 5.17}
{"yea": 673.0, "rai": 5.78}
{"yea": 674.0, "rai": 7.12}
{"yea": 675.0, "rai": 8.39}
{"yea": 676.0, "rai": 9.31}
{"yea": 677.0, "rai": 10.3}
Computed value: -2500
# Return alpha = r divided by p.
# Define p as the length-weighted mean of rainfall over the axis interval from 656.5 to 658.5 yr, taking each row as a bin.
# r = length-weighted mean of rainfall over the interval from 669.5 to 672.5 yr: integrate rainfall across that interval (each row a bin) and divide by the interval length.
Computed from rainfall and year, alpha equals 0.4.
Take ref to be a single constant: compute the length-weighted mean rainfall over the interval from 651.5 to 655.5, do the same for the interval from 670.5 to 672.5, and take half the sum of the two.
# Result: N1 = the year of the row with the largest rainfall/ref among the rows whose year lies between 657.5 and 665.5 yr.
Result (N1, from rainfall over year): 659.0 yr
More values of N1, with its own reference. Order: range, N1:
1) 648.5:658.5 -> 654.0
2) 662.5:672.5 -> 663.0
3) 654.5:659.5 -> 656.0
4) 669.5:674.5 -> 674.0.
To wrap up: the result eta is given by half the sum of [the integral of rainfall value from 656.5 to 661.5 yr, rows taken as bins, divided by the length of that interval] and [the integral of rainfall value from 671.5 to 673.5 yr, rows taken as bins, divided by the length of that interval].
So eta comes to 10.2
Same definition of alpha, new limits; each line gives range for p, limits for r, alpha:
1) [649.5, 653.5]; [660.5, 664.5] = 0.8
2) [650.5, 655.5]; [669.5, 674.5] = 0.3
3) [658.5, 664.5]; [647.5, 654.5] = 1.2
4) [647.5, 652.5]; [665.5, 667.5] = 0.6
